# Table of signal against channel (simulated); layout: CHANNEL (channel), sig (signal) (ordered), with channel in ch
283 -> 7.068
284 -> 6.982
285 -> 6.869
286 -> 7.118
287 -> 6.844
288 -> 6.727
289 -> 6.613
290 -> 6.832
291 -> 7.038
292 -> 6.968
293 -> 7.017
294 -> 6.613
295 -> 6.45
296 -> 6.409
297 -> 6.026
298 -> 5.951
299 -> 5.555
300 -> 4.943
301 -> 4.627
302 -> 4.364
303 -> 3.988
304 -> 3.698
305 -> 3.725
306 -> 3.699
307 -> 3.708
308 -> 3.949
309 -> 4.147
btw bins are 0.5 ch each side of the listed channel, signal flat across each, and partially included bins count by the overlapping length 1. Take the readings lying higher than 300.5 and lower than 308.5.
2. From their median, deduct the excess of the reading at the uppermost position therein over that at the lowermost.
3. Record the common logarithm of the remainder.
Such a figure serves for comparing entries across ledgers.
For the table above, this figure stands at 0.65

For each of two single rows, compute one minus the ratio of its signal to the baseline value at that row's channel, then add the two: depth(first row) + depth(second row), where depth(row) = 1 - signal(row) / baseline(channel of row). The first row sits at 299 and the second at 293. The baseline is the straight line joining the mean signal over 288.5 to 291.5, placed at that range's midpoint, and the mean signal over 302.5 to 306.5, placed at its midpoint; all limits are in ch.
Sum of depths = -0.26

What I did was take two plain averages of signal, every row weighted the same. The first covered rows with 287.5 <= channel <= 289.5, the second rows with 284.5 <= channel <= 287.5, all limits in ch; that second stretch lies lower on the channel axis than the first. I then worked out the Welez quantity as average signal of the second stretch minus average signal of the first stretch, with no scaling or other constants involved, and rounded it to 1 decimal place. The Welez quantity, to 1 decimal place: 0.3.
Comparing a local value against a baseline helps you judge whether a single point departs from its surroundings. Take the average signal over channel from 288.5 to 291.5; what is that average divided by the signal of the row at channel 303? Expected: 1.7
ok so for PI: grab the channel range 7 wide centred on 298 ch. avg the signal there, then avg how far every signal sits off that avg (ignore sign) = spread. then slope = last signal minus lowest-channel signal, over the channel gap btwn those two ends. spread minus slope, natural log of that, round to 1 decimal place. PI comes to -0.1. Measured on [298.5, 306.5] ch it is -0.2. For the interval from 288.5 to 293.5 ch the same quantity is -3.3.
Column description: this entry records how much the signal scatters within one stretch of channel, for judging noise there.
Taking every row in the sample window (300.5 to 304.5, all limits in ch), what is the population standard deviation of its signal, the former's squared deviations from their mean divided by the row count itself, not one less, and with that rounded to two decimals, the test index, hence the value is 0.35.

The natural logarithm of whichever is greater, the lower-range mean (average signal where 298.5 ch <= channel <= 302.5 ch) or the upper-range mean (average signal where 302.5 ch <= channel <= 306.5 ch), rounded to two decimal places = 1.58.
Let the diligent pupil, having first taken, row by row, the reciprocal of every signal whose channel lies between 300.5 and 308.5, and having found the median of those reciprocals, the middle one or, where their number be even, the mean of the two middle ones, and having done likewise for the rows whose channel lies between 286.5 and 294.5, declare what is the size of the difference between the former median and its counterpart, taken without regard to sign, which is 0.11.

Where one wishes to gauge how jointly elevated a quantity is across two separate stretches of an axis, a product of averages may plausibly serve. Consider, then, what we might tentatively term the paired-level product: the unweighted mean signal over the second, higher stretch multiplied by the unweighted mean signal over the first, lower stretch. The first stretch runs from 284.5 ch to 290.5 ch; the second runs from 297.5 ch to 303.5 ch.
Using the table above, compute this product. 34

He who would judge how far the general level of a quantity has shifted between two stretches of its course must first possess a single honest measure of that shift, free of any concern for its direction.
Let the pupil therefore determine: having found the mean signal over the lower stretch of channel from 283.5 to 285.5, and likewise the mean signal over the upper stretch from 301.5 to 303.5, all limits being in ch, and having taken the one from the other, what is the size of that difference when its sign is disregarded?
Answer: 2.7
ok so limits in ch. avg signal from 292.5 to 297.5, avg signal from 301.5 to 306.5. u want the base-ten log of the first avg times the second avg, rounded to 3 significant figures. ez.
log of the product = 1.40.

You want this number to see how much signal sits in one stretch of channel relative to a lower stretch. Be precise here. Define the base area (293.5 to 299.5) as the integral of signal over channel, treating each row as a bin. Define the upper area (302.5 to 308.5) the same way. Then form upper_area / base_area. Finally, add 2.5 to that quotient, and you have 3.12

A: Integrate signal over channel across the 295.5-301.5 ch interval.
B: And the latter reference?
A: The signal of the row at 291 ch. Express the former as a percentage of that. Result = 476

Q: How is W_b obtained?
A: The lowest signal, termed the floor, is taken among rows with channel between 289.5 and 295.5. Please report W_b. 6.45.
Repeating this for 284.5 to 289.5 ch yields 6.613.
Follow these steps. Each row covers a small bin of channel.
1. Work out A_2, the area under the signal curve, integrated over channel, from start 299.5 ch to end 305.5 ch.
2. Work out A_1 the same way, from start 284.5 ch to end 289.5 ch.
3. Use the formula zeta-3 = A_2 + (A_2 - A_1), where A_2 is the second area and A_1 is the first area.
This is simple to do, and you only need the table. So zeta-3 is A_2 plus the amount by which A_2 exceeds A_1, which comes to 17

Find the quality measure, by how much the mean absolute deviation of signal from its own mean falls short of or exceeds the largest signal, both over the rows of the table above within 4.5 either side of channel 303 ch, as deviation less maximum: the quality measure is -5.0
